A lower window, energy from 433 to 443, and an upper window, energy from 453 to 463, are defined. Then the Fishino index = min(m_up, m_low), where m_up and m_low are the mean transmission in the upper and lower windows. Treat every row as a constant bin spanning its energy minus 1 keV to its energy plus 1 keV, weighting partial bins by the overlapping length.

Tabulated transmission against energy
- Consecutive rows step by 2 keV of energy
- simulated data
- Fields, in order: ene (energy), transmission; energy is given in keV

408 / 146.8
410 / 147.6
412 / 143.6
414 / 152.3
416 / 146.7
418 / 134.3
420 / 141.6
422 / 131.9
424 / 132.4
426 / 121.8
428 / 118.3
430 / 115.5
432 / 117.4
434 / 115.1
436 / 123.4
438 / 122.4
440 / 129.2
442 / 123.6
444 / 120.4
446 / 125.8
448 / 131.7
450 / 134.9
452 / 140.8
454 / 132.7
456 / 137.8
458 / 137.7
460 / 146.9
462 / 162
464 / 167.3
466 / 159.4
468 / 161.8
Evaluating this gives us 123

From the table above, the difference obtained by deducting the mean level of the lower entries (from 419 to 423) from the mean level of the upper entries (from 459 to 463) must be 18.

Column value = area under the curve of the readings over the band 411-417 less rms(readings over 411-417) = 738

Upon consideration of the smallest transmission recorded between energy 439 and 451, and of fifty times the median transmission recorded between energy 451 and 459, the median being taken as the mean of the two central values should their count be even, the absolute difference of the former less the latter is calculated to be 6767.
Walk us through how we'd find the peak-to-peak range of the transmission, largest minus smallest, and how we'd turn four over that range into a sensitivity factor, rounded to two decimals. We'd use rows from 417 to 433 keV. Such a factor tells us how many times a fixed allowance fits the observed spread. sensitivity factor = 0.15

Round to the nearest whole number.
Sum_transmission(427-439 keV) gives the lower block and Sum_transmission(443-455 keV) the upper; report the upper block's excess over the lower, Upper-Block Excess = 74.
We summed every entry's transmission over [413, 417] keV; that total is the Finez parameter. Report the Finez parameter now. 299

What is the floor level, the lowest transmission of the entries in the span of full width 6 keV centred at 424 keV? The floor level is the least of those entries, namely 121.8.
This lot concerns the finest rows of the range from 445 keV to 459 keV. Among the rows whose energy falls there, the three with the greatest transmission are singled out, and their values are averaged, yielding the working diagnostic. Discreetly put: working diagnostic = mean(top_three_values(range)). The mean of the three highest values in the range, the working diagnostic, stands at 139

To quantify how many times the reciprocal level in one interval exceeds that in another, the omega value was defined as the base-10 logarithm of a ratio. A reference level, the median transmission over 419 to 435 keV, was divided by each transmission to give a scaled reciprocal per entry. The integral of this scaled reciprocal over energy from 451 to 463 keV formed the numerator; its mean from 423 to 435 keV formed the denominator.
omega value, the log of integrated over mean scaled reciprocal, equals 1.00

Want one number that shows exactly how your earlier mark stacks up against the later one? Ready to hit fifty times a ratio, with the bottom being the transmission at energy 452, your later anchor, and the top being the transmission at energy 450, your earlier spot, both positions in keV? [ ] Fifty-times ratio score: 48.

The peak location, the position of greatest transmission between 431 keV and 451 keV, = 450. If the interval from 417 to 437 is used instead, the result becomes 420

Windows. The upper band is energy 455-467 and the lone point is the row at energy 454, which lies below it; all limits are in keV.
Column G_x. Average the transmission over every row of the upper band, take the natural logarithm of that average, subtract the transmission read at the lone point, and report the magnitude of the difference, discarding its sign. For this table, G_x 128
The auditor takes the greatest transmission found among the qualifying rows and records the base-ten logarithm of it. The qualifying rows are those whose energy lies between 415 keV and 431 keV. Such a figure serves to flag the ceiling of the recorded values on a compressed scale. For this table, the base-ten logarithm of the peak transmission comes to 2.17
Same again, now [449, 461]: 2.17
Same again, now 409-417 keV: 2.18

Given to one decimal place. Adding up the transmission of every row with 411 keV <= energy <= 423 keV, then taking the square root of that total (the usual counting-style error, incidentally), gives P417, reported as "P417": 29.2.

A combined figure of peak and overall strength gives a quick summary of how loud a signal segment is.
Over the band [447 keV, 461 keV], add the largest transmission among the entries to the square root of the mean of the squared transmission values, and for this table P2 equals 284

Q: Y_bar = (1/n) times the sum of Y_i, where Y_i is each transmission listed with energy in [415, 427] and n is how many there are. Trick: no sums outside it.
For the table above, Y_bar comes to 135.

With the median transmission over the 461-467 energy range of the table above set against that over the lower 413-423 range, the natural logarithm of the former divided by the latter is 0.13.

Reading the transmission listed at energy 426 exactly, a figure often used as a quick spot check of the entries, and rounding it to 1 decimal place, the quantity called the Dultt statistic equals 121.8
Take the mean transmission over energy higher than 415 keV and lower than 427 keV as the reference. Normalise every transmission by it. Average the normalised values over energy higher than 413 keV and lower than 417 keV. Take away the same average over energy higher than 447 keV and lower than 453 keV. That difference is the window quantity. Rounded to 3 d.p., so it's 0.102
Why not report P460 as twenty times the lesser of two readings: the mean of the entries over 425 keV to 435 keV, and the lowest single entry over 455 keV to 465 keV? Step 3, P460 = 2352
